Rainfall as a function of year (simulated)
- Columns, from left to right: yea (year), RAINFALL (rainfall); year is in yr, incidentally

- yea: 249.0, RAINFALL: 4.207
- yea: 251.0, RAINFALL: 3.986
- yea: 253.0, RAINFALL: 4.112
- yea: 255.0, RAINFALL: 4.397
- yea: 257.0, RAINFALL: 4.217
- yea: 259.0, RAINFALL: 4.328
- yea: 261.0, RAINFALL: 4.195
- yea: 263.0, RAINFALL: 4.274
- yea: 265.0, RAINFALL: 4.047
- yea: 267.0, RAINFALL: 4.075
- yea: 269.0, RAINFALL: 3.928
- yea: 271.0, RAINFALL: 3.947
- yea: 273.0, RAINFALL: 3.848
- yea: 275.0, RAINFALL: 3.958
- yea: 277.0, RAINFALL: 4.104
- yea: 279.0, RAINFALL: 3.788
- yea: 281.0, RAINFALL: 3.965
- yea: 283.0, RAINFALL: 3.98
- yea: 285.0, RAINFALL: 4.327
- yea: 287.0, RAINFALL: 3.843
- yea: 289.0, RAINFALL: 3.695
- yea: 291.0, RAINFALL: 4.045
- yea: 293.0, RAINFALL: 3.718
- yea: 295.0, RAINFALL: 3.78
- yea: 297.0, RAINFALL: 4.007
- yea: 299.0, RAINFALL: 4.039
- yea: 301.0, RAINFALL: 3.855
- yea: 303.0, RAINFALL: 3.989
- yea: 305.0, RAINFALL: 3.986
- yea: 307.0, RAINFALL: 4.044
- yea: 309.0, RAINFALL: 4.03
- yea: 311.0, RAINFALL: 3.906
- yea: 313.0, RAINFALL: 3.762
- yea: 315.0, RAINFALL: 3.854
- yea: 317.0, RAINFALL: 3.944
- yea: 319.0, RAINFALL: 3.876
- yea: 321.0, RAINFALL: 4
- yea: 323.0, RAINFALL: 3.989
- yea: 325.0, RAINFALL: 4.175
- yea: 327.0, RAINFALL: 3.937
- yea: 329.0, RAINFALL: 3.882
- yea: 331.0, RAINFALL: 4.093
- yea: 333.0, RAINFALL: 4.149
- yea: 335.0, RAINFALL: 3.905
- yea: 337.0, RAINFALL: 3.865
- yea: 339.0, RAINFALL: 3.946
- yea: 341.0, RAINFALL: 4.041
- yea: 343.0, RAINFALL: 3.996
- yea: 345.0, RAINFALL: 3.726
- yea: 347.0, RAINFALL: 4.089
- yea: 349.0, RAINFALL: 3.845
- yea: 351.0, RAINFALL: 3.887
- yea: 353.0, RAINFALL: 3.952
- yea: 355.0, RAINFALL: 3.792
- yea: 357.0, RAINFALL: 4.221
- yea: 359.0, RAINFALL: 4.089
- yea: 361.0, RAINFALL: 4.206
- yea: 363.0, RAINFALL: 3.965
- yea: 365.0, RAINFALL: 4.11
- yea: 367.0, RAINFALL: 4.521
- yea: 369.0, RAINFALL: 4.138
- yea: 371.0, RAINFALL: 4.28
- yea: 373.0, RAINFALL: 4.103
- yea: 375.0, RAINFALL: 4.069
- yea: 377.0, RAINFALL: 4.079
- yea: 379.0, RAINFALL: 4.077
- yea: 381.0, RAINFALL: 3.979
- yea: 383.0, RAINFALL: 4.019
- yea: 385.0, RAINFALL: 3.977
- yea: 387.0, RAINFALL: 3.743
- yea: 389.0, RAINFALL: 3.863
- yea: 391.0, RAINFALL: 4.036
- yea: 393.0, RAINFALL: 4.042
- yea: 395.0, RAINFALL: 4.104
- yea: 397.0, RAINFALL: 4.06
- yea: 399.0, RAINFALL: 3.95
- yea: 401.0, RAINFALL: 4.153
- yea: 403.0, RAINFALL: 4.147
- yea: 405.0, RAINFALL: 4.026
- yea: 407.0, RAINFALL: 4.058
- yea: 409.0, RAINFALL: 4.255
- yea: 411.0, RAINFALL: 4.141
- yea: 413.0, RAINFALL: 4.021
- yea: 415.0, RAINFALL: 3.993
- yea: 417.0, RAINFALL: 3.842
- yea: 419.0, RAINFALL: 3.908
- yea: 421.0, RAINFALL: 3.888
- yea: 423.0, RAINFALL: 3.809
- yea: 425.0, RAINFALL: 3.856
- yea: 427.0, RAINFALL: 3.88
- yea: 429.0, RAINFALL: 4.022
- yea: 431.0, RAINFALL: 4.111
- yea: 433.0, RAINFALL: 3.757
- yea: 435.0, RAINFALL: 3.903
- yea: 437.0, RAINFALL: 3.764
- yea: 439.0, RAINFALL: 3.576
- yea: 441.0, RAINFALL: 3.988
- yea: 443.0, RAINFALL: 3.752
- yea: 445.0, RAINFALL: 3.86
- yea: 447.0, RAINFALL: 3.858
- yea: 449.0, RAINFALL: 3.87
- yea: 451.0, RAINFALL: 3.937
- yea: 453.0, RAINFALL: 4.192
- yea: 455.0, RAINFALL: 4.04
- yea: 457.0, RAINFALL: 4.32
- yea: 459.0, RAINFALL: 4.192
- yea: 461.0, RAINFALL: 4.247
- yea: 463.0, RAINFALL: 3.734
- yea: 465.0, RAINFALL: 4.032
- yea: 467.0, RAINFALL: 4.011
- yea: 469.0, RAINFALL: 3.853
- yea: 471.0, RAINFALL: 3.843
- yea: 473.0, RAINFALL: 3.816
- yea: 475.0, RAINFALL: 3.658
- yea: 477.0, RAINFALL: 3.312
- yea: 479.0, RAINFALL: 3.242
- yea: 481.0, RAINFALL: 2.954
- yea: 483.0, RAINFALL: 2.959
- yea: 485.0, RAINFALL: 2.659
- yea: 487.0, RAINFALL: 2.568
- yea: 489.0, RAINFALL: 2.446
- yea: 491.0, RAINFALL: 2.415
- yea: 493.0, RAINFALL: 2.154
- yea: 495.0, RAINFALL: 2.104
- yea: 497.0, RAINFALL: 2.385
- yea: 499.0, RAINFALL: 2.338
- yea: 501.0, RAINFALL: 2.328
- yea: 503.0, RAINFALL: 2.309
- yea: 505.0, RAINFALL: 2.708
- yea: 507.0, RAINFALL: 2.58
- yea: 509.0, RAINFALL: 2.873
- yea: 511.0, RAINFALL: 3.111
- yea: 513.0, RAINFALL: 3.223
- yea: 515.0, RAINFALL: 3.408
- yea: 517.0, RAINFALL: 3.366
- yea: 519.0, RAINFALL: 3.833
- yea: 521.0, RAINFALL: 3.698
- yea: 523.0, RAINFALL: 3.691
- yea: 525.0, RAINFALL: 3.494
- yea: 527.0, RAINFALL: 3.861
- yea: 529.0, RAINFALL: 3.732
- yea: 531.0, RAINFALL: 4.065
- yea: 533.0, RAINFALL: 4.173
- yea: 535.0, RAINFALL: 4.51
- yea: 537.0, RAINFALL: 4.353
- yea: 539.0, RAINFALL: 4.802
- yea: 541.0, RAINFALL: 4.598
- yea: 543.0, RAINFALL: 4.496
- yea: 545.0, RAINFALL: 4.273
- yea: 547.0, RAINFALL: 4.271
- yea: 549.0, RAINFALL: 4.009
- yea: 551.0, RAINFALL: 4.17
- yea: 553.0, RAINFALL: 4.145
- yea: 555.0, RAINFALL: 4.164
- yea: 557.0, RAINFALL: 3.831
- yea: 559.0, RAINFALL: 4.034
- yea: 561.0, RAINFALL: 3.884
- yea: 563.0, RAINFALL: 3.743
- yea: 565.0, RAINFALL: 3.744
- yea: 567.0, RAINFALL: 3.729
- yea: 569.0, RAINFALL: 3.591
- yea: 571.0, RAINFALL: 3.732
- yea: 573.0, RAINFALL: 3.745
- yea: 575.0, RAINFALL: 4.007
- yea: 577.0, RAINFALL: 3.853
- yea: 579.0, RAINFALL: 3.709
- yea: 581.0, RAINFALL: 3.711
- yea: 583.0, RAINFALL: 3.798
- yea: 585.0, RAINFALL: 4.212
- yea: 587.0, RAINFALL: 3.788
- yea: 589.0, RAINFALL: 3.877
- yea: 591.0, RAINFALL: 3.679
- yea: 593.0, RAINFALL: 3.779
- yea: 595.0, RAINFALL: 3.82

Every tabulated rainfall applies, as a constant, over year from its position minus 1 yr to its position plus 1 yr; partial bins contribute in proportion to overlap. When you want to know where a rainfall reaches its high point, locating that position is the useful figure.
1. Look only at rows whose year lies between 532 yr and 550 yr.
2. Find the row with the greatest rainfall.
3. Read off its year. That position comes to 539.0 yr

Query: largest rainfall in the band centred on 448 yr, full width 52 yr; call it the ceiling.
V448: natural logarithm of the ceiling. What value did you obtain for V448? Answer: 1.46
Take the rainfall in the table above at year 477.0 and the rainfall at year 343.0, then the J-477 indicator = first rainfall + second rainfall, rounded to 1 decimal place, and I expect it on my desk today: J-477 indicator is 7.3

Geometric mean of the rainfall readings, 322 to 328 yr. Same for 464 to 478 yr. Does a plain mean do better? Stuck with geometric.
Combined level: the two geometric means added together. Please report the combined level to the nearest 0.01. 7.81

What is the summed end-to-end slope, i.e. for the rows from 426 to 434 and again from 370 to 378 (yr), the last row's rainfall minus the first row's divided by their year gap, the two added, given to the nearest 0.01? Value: -0.05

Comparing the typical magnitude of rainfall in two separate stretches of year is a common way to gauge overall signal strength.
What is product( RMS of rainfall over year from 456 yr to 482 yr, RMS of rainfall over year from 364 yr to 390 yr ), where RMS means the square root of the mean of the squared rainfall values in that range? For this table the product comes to 15.5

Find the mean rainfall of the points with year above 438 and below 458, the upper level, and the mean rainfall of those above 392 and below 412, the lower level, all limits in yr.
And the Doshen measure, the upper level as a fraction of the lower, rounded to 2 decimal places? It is 0.96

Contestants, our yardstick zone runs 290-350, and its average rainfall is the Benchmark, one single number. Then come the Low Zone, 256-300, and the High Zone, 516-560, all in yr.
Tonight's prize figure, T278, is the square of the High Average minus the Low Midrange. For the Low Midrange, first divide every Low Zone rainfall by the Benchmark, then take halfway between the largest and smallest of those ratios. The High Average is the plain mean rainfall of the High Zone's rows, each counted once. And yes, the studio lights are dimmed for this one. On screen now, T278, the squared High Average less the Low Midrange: 15.6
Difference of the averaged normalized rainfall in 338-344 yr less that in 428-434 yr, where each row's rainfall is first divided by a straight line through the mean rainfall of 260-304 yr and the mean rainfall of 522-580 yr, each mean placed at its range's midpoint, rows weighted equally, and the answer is 0.011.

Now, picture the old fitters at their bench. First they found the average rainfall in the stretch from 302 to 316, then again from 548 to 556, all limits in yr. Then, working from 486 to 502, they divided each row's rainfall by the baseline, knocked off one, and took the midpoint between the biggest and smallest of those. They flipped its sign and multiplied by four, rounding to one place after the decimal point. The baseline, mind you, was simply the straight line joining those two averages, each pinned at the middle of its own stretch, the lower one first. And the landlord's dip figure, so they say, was 1.7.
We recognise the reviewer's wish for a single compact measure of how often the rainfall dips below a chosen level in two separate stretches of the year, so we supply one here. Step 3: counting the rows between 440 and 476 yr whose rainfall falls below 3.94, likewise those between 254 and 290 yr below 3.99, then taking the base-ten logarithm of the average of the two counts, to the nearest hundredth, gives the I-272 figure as 0.98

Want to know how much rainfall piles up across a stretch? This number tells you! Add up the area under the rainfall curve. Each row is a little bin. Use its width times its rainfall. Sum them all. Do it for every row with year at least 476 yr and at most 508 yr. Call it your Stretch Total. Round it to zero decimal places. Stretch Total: 83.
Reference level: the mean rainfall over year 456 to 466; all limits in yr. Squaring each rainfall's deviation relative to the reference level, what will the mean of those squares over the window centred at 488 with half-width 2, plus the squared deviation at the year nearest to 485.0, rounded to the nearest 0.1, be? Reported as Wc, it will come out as 4.6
